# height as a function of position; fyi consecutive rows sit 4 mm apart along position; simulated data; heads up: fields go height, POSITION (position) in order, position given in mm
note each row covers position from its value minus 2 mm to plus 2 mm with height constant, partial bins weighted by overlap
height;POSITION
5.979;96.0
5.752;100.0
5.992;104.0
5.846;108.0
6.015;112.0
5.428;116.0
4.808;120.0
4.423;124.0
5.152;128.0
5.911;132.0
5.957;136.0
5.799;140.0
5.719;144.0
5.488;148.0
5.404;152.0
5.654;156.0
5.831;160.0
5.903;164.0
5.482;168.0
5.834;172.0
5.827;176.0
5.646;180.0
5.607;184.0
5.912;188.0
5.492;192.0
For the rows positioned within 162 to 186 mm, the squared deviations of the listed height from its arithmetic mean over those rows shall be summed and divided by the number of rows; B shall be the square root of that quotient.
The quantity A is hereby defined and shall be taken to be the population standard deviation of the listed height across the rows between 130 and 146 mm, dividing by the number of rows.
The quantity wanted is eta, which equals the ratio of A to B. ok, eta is 0.63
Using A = 0.09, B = 0.149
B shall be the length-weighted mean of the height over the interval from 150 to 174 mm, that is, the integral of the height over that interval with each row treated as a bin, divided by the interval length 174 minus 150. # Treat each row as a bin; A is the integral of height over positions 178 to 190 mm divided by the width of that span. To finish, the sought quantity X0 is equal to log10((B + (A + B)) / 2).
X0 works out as 0.932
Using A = 5.72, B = 5.68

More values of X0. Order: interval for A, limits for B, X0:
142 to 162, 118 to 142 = 0.911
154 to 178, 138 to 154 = 0.928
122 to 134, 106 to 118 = 0.921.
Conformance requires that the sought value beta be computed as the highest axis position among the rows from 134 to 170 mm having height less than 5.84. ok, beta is 168.0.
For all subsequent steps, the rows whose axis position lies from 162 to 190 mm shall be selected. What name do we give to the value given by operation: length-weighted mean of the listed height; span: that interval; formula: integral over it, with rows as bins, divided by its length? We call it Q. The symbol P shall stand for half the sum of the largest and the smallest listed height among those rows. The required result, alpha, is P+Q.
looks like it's 11.4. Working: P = 5.70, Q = 5.74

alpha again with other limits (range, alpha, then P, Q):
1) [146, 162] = 11.2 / 5.62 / 5.59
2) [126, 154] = 11.2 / 5.55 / 5.63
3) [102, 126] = 10.6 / 5.22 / 5.42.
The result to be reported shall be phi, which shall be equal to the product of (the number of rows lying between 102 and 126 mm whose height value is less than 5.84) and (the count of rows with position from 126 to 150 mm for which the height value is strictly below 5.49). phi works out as 6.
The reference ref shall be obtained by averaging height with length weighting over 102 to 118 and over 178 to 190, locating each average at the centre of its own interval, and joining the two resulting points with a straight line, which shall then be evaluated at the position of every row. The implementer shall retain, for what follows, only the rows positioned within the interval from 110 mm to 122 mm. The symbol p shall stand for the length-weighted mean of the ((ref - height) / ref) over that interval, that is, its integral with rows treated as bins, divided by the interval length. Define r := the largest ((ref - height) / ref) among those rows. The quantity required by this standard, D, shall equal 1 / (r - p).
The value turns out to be 10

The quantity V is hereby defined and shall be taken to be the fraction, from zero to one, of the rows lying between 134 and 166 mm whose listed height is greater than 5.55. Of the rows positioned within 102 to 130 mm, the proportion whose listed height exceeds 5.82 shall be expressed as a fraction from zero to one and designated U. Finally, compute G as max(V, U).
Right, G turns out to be 0.750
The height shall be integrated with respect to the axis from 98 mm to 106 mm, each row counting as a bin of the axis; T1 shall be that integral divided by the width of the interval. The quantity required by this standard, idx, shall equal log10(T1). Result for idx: 0.769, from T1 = 5.87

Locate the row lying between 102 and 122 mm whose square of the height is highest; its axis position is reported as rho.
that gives 112.0 mm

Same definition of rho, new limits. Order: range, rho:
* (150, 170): 164.0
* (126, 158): 136.0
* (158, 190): 188.0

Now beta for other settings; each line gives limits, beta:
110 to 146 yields 144.0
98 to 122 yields 120.0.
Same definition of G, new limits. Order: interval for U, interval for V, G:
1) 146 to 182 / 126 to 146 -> 0.800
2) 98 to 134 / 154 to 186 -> 0.875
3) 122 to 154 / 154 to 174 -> 0.800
